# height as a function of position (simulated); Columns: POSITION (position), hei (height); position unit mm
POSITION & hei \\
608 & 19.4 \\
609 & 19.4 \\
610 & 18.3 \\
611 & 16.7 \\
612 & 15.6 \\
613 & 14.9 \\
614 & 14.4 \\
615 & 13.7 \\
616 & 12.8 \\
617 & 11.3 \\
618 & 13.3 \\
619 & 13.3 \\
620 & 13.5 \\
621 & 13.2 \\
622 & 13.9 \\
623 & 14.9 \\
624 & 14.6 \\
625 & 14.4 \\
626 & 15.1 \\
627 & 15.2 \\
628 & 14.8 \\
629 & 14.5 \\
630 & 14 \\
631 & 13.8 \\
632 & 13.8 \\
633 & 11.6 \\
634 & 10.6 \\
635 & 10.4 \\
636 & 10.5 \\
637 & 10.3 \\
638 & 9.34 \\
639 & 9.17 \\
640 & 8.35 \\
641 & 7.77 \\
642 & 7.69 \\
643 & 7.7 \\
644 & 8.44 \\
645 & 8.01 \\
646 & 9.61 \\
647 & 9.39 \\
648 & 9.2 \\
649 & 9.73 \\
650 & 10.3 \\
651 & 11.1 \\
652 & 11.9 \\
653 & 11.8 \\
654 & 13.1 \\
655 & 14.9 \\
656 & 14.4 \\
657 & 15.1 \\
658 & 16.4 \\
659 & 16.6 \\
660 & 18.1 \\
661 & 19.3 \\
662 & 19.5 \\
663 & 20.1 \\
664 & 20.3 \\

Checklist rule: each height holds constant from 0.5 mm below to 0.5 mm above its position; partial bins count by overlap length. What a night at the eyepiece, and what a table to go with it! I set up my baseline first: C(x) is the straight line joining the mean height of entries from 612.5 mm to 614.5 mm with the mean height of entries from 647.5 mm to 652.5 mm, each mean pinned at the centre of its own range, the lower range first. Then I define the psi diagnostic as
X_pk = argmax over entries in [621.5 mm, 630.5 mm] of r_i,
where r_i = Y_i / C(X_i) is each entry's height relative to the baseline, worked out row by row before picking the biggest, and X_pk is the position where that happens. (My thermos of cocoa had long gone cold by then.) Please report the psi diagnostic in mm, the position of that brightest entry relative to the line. 627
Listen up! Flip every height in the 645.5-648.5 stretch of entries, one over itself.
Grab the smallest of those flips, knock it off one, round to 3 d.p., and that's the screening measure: 0.896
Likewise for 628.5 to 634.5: 0.931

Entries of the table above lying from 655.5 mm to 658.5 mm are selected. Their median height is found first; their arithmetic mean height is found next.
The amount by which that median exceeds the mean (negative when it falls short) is -0.20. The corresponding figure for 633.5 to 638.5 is 0.17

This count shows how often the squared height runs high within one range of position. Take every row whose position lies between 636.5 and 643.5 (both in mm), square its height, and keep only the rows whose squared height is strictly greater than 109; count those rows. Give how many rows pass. 0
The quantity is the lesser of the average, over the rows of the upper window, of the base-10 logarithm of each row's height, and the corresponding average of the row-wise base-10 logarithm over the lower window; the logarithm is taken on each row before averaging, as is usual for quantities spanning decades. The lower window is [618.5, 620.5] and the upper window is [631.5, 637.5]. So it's 1.05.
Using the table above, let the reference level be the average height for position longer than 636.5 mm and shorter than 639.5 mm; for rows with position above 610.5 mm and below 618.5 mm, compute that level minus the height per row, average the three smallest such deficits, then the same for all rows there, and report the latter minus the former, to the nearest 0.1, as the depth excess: 1.6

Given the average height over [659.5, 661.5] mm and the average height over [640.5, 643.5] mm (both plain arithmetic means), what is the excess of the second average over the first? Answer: -11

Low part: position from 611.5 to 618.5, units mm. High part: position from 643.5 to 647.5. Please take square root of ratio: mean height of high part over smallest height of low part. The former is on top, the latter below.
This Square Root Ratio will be 0.89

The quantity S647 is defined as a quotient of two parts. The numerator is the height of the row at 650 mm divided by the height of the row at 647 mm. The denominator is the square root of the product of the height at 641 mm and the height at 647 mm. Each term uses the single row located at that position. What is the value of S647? 0.128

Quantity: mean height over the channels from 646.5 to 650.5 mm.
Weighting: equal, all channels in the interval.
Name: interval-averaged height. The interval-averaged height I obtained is 9.7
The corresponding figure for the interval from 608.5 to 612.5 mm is 17.5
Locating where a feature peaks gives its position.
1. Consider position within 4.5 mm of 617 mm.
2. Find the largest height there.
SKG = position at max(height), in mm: 613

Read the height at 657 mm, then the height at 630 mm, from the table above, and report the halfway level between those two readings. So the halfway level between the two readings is 15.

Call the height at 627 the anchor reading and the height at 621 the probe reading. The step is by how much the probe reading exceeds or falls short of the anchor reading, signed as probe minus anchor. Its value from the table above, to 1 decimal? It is -2.0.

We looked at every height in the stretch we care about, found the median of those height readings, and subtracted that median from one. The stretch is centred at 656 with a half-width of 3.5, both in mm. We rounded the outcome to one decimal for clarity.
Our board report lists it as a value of -13.9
